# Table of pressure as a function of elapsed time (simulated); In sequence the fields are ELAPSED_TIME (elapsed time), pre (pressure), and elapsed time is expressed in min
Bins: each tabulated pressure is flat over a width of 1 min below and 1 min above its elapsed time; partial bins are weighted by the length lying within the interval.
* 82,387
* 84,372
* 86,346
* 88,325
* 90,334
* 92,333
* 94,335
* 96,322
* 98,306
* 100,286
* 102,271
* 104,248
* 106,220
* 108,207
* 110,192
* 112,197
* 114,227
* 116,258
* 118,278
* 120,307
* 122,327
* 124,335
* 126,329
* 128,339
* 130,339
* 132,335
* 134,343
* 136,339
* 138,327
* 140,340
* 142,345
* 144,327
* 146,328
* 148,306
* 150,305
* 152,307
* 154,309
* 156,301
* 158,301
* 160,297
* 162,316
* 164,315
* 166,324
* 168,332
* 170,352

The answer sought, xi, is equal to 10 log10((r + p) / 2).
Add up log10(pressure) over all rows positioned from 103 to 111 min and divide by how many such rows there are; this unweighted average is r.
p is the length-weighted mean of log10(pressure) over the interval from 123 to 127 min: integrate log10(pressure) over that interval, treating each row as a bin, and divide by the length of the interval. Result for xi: 3.852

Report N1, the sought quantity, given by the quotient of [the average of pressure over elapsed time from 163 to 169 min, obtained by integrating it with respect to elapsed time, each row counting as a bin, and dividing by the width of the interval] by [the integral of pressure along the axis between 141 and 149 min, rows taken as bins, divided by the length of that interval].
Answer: 0.99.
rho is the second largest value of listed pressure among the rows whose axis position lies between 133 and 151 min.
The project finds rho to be 343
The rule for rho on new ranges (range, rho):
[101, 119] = 271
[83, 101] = 346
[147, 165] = 315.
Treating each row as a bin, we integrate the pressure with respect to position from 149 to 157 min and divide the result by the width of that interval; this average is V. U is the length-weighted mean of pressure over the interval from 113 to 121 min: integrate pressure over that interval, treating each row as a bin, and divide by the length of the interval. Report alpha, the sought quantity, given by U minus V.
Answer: -38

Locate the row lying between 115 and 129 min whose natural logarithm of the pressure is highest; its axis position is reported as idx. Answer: 128 min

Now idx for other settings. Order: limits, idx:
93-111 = 94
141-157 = 142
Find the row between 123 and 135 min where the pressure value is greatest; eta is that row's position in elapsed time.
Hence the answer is 134 min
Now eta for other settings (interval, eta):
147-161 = 154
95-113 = 96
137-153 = 142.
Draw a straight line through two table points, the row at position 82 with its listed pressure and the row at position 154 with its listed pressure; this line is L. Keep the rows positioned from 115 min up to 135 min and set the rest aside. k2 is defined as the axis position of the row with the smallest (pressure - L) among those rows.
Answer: 116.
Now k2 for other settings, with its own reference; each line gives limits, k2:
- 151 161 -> 156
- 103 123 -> 110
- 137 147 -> 138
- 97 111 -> 110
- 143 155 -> 148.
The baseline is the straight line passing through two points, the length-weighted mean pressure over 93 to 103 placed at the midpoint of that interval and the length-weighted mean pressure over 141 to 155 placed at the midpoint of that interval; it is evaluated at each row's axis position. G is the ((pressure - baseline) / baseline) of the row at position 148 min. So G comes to -0.038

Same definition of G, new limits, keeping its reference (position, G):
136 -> 0.077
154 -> -0.034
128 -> 0.085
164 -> -0.024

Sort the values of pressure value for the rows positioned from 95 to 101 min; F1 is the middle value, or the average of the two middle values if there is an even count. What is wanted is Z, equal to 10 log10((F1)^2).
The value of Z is 49.7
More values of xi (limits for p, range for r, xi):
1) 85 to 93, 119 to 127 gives 4.010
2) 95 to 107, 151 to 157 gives 3.911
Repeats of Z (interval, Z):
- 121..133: 50.5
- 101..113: 46.6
